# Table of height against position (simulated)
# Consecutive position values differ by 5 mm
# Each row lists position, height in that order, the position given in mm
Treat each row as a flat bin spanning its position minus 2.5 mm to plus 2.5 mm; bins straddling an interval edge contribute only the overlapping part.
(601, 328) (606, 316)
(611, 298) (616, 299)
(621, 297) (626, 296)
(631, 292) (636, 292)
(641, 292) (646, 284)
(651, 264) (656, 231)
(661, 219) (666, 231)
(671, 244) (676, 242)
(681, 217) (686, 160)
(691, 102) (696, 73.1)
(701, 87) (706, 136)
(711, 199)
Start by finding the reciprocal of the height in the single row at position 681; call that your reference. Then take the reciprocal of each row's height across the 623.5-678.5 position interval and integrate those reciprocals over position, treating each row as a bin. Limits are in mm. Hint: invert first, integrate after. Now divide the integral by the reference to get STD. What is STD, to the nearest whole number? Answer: 46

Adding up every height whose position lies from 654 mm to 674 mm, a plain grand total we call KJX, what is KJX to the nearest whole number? 925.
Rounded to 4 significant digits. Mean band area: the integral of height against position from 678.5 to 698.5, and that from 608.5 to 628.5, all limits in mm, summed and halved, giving 4355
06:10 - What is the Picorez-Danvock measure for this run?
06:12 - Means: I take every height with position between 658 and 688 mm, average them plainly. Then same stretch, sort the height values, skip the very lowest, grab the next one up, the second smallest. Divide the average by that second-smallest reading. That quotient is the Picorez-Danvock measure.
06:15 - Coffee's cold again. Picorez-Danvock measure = 1.01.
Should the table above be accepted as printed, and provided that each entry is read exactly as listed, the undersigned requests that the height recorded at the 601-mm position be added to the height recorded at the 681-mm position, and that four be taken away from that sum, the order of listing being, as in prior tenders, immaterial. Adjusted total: 541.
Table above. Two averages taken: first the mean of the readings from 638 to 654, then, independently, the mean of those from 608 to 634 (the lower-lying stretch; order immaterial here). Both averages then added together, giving 576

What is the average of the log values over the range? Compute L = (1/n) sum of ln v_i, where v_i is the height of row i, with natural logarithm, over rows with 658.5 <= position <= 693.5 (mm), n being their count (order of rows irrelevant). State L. 5.3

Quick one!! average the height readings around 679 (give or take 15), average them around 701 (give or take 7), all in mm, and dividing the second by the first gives 0.50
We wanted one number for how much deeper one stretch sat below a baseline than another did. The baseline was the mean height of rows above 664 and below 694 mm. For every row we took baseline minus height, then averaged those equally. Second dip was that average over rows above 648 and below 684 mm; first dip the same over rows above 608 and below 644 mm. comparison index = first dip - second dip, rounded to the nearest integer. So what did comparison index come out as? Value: -60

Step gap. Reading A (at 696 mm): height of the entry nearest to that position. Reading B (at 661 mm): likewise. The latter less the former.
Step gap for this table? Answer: 146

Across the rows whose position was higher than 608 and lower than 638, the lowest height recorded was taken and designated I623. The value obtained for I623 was 292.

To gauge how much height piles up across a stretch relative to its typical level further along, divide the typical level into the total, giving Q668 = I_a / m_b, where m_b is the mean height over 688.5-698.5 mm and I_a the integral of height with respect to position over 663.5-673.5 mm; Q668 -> 27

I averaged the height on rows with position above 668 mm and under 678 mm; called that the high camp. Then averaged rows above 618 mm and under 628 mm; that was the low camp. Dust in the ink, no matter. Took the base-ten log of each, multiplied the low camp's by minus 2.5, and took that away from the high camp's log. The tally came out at 8.57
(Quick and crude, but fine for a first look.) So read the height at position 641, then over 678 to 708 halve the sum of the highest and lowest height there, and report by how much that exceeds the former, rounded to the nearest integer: -147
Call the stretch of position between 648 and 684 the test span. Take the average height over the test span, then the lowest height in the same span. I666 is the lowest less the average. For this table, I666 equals -18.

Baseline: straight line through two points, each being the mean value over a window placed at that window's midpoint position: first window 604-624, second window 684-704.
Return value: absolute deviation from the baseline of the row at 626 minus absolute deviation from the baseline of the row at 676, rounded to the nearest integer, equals -69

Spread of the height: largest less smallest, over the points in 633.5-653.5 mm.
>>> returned 28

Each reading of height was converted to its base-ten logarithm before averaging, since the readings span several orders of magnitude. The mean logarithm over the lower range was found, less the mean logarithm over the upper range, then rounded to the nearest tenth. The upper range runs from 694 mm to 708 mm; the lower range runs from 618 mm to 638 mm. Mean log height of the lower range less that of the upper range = 0.5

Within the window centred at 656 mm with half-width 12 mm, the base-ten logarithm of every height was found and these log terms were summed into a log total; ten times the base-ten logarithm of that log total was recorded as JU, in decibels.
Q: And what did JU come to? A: 10.8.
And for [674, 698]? 10.3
